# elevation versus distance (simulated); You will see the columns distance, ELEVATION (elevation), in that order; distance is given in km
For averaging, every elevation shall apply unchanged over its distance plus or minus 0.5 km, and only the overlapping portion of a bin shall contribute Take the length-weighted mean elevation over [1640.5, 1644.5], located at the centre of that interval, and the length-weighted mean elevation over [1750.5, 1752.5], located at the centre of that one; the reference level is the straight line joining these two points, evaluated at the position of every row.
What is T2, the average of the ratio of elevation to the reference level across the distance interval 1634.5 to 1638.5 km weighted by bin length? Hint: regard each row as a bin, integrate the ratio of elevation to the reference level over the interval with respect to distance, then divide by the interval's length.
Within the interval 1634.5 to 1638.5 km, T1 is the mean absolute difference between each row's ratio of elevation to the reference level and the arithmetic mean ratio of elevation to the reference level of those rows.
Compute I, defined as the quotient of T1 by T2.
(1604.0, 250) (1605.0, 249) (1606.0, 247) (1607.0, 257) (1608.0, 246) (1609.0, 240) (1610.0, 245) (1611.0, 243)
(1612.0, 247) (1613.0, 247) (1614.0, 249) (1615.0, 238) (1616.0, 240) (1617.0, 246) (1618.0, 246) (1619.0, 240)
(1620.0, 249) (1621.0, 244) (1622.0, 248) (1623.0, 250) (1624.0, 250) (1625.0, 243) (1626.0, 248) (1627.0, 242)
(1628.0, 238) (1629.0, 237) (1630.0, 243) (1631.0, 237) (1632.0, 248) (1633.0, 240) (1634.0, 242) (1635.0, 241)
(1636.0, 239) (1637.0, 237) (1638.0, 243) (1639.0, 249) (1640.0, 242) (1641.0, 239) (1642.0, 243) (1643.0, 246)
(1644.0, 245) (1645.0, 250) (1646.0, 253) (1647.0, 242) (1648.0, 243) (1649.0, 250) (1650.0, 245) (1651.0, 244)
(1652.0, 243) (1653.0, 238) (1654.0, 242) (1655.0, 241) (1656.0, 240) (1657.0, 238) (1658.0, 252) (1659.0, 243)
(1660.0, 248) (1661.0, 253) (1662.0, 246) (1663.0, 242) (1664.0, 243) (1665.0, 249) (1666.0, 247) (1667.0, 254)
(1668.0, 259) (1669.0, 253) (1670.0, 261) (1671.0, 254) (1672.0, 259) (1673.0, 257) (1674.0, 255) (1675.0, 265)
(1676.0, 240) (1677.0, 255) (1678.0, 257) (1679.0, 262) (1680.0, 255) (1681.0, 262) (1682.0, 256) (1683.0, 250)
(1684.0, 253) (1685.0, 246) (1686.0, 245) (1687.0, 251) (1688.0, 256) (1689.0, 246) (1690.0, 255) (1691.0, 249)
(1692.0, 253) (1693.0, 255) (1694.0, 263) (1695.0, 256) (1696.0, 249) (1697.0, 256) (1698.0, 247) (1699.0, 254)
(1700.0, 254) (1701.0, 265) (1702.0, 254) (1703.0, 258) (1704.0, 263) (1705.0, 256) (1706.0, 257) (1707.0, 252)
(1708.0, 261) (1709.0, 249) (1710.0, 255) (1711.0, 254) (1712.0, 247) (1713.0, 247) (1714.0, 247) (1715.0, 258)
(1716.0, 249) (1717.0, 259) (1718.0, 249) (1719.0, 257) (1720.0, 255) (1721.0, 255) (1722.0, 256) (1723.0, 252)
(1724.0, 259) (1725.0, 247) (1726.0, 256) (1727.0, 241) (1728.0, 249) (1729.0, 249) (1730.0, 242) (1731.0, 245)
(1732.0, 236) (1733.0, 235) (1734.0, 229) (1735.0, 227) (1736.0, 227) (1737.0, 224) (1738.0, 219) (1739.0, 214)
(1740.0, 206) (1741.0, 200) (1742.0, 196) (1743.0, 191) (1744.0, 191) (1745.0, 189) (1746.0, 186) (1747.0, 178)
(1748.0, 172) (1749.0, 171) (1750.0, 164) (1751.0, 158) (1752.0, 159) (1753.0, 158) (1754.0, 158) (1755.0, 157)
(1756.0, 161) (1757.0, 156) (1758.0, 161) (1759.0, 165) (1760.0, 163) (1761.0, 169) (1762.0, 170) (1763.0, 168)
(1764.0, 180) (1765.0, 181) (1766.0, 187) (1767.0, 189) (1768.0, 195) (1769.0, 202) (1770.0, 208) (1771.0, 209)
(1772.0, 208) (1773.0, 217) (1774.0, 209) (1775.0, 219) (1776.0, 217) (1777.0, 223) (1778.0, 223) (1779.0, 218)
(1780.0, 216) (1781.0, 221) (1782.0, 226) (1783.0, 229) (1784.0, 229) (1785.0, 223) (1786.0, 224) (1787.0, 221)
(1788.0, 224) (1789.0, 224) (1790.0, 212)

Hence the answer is 0.009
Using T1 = 0.008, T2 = 0.97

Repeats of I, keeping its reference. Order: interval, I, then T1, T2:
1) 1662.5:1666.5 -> 0.015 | 0.016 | 1.08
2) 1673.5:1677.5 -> 0.026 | 0.031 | 1.17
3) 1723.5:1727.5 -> 0.025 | 0.035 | 1.40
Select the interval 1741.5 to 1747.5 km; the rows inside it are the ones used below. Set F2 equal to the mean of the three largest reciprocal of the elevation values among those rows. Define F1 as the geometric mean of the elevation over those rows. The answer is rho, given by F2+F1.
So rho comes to 188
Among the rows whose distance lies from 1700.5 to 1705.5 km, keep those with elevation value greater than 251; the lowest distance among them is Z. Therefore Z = 1701.0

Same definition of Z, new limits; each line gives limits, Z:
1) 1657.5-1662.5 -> 1658.0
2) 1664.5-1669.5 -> 1667.0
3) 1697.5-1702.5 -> 1699.0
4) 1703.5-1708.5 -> 1704.0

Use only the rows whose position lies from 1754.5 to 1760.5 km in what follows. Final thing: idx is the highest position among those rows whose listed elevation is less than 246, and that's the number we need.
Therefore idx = 1760.0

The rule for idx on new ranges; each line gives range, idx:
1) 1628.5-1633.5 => 1633.0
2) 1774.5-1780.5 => 1780.0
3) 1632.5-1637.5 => 1637.0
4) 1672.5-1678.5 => 1676.0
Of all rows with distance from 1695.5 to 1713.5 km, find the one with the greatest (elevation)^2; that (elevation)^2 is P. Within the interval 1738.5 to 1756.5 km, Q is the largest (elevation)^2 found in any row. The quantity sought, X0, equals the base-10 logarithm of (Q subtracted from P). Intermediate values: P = 70225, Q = 45796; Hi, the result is 4.4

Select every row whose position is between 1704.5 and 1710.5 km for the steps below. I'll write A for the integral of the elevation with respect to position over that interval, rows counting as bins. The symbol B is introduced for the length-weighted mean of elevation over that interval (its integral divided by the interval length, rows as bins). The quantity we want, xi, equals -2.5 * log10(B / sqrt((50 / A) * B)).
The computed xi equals -4.87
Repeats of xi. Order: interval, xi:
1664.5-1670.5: -4.86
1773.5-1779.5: -4.70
